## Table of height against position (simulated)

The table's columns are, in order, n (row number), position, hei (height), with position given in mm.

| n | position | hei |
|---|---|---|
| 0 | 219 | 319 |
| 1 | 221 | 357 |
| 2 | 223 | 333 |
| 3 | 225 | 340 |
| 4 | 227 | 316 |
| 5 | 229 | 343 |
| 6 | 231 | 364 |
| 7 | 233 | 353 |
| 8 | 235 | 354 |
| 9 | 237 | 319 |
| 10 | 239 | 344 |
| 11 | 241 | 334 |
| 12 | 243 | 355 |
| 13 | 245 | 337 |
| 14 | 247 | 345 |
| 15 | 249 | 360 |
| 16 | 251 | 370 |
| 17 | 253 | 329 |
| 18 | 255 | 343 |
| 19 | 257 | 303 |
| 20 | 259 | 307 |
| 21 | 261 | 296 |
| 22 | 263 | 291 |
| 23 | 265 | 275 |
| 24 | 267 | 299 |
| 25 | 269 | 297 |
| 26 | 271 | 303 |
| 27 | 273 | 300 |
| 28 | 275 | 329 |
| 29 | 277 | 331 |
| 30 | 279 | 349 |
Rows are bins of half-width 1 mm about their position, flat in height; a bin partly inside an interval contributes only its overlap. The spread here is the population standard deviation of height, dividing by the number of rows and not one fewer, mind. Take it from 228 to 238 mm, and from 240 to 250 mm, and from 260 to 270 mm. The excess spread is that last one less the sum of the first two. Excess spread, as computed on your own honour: -17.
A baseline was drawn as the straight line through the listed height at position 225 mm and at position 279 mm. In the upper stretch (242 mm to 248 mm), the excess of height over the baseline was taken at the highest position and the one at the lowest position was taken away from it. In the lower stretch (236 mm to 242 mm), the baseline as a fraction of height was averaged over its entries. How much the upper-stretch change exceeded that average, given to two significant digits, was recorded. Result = -12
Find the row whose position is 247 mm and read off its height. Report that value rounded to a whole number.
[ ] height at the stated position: 345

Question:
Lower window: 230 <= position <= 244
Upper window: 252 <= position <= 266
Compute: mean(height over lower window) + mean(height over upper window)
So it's 652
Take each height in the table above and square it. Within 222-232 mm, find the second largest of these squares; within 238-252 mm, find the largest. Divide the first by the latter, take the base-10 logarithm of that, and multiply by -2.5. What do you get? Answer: 0.16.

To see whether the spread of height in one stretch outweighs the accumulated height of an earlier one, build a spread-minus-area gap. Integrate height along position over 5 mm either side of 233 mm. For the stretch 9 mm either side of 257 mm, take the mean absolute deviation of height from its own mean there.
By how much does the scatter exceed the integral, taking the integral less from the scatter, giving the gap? -3438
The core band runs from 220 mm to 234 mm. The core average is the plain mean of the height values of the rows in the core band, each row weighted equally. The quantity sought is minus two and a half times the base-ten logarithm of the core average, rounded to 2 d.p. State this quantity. -6.34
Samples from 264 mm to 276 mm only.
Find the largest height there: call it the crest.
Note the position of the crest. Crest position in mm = 275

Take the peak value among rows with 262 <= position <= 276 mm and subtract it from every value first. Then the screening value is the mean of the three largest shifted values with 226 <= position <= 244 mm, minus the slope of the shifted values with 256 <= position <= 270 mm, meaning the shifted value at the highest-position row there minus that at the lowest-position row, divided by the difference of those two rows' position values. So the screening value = 29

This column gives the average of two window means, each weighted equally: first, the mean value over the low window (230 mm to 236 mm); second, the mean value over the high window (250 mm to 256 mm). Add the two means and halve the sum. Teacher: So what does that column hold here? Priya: 352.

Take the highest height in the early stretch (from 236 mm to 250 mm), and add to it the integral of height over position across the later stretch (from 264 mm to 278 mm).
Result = 4628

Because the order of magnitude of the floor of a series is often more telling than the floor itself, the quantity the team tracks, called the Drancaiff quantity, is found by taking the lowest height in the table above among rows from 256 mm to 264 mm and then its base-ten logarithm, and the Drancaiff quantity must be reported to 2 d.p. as 2.46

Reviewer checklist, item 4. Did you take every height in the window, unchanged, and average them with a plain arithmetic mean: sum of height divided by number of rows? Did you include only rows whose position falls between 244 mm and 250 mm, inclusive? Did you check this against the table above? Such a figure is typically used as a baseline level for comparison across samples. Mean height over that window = 347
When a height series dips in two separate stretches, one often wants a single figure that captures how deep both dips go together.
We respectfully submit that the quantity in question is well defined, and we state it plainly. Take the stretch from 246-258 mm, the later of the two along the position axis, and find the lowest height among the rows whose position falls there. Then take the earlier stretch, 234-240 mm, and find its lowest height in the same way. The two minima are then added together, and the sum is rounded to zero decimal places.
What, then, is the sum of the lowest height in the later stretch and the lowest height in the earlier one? 622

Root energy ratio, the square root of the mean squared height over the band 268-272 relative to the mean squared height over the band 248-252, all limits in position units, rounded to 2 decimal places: 0.82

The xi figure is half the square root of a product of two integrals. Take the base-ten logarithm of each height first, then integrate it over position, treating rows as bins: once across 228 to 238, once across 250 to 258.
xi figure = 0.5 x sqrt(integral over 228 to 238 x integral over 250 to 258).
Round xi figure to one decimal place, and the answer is 11.3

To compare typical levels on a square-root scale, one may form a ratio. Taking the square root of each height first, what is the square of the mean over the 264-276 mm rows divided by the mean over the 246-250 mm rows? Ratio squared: 0.85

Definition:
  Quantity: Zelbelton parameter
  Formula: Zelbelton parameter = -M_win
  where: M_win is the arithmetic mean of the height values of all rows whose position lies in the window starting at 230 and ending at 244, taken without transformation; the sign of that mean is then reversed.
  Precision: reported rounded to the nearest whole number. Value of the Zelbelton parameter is -346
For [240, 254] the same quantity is -347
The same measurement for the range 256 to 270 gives -295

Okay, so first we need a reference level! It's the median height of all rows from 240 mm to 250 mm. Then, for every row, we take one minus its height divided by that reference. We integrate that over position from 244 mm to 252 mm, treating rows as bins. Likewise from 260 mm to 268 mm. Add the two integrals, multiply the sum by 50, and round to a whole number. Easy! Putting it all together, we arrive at 54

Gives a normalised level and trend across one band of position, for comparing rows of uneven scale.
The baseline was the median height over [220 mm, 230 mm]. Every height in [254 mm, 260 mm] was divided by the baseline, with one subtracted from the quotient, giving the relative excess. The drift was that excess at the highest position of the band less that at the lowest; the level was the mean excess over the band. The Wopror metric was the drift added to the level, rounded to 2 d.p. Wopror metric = -0.17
